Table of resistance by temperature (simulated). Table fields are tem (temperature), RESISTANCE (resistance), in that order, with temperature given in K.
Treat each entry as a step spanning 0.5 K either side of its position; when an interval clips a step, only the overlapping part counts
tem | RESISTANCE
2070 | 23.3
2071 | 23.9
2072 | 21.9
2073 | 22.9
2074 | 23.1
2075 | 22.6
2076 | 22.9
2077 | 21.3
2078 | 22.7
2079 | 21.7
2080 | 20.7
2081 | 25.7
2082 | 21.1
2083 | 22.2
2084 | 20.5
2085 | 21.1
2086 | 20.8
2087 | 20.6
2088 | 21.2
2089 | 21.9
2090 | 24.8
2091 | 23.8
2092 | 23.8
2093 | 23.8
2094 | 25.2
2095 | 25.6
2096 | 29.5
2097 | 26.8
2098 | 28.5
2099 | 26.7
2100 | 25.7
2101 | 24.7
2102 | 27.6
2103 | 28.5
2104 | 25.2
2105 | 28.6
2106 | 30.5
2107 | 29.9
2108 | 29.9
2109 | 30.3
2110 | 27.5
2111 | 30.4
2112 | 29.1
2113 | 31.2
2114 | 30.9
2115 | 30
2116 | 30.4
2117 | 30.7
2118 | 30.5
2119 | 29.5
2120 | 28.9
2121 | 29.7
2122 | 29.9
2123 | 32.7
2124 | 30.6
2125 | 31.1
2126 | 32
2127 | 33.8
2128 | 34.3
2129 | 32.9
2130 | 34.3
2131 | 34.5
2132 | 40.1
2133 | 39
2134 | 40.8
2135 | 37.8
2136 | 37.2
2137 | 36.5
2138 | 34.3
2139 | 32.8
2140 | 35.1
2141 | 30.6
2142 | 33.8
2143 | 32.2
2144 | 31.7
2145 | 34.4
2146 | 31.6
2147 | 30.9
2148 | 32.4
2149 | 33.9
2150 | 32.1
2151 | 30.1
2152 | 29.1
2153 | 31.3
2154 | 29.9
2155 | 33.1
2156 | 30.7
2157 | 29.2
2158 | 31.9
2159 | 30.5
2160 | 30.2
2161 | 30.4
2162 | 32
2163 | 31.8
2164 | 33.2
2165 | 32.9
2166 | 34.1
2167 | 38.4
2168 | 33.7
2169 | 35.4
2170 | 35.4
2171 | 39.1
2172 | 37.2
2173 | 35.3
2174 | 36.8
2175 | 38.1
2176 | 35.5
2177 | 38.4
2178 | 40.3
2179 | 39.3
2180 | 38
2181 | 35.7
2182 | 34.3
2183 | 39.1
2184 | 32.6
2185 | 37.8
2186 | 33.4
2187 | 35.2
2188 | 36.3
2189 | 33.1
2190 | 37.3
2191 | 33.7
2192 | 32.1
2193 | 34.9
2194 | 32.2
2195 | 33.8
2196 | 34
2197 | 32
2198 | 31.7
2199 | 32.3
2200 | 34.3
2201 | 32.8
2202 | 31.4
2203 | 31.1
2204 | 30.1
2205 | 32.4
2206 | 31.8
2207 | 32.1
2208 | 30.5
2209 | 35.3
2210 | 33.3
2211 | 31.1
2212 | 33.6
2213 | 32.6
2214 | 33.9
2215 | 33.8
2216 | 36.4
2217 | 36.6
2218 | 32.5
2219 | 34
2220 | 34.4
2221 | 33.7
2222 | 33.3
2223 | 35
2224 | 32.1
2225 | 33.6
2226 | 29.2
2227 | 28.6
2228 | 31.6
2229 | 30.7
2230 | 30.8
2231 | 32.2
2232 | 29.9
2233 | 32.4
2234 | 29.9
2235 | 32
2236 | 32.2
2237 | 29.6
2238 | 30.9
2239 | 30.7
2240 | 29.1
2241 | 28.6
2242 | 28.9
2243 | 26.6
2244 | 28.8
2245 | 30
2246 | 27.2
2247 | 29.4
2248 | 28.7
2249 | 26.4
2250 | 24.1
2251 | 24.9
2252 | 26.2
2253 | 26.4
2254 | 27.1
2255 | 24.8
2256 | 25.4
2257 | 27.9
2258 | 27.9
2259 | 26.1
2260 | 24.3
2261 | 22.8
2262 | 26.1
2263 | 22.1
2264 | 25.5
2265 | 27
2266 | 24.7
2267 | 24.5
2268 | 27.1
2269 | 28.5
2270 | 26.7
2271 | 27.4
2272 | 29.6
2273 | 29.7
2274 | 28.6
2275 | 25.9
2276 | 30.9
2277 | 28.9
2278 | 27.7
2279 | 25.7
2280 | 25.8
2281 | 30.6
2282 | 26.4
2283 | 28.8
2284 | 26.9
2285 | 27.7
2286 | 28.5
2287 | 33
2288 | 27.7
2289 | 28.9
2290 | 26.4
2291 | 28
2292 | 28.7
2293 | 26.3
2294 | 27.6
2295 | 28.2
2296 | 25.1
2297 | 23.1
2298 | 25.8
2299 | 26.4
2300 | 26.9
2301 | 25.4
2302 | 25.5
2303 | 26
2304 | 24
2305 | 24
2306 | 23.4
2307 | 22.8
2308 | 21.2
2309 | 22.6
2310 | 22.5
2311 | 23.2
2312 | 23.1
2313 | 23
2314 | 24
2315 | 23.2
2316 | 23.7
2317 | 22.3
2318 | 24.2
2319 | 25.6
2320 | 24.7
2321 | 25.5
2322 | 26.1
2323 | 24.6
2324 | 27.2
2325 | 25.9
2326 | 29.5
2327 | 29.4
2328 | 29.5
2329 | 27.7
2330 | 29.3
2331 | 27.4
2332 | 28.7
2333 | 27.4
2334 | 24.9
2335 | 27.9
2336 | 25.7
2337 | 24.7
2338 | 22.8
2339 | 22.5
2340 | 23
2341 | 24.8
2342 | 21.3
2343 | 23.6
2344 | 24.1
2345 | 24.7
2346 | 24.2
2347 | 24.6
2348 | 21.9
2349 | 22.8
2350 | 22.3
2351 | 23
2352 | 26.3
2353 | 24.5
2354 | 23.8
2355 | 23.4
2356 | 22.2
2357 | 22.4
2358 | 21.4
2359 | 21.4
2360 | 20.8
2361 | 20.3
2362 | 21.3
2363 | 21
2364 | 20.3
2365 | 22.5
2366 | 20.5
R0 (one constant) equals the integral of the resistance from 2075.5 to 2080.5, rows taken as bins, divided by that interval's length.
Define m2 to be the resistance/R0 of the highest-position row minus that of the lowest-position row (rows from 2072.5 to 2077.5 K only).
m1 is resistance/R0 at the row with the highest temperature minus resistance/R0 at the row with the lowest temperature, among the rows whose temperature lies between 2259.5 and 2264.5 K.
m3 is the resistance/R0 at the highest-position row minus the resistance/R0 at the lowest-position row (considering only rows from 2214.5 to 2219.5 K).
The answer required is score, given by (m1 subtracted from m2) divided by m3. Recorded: -14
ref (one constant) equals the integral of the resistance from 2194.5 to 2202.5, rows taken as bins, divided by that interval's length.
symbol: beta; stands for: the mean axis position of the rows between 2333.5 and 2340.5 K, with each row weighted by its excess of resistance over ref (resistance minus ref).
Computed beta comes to 2337.3 K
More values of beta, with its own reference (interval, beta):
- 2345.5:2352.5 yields 2348.9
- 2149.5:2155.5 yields 2152.2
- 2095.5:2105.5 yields 2100.7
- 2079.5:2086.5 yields 2083.1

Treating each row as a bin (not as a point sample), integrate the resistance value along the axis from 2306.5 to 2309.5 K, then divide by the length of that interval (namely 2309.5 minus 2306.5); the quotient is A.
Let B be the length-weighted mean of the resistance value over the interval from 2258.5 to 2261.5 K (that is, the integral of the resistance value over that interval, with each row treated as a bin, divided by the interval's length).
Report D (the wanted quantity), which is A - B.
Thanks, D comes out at -2.2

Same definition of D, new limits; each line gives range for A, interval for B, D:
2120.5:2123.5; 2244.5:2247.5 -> 1.9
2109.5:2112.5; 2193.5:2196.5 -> -4.3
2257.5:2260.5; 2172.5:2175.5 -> -10.6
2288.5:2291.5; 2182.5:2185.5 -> -8.7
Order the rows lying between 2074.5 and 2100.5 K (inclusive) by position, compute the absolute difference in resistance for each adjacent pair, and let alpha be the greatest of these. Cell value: 5.0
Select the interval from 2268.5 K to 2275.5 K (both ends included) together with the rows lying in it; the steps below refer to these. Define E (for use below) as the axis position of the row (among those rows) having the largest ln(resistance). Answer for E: 2273 K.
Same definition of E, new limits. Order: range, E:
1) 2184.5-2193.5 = 2185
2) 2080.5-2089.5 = 2081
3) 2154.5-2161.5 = 2155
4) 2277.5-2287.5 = 2287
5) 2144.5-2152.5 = 2145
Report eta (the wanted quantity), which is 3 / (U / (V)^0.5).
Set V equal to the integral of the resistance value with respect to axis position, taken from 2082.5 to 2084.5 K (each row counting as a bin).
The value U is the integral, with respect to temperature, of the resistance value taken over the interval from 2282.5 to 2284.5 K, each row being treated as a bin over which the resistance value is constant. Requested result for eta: 0.352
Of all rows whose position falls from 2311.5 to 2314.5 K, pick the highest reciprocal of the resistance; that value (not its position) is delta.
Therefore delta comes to 0.043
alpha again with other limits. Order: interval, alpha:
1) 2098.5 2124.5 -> 3.4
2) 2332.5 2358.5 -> 3.5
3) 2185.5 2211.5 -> 4.8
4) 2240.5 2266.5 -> 4.0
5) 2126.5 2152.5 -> 5.6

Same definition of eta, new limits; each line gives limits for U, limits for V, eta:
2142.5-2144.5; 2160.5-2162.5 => 0.371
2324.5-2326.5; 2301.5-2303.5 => 0.389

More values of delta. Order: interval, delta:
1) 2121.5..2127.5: 0.033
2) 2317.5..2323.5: 0.041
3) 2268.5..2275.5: 0.039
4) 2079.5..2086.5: 0.049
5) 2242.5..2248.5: 0.038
